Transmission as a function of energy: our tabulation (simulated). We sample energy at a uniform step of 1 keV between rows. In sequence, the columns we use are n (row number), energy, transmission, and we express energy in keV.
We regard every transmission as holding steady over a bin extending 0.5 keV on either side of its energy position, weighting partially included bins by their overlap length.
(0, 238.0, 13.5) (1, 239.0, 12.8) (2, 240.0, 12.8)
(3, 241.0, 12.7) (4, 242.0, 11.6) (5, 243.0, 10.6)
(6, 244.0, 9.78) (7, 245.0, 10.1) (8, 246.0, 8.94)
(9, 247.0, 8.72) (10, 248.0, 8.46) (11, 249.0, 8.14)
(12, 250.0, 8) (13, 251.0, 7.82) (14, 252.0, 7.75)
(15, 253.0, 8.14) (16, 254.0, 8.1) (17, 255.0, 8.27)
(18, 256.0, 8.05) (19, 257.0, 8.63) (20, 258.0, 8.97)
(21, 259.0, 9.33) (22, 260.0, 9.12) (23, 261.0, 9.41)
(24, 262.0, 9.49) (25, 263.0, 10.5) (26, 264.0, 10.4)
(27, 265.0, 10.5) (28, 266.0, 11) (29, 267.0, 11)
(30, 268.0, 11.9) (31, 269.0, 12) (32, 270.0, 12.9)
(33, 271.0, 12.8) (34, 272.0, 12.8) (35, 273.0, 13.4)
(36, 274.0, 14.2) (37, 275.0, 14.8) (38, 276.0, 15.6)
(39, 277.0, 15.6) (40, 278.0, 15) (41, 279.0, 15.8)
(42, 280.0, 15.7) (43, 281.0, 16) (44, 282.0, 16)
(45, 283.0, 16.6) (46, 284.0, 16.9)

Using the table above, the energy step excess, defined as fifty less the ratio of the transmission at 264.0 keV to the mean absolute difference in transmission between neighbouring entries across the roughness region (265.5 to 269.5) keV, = 19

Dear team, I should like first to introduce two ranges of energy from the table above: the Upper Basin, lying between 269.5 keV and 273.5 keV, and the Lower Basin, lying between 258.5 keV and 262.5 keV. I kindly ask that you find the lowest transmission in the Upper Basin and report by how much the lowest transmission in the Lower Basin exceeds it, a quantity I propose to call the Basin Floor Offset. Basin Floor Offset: -3.7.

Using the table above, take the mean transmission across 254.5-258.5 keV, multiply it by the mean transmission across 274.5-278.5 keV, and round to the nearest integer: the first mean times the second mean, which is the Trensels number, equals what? 129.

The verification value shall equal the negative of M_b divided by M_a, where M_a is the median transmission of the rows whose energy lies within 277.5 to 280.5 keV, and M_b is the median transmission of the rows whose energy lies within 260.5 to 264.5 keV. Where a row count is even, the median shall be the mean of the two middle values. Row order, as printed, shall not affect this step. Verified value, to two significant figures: -0.63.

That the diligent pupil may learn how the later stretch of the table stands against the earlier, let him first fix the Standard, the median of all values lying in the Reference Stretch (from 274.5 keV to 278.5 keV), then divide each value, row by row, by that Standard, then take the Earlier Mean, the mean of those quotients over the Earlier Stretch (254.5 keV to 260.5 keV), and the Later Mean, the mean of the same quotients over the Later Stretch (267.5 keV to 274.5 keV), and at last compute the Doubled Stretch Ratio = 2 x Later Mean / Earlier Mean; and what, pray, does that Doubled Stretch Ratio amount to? 2.9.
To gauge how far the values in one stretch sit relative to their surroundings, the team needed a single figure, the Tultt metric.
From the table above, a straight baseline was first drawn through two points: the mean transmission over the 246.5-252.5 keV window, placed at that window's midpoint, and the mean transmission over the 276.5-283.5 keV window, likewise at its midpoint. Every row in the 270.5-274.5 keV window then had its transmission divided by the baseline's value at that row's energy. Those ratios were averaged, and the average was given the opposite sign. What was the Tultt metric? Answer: -0.954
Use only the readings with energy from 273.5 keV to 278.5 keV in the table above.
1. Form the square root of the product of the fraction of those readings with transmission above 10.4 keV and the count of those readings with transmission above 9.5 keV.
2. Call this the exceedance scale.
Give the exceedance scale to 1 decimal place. 2.2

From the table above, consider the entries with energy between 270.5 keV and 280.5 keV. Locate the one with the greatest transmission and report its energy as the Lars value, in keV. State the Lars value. 279.0 keV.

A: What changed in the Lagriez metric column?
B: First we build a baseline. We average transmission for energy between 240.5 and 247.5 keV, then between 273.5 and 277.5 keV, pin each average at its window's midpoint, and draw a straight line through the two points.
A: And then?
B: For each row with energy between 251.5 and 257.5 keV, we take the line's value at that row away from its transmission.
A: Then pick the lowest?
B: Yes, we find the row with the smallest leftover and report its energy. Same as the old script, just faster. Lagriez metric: 256.0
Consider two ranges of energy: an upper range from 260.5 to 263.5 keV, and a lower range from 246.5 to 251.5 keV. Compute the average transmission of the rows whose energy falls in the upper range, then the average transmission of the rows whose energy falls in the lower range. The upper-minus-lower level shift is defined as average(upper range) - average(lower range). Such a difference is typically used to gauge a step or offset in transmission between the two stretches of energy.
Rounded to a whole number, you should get 2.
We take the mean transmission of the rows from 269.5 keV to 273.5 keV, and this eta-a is 13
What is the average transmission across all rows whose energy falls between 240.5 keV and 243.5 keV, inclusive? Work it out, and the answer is 12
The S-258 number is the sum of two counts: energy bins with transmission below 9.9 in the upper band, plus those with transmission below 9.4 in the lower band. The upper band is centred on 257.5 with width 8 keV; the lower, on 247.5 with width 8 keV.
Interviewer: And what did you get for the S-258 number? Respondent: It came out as 14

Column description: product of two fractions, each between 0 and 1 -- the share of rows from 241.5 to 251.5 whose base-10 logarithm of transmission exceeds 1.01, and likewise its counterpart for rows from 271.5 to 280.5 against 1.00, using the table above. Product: 0.20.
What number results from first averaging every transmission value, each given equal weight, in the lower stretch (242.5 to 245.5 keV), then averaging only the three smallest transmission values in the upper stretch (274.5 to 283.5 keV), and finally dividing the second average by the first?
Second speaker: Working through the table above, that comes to 1.49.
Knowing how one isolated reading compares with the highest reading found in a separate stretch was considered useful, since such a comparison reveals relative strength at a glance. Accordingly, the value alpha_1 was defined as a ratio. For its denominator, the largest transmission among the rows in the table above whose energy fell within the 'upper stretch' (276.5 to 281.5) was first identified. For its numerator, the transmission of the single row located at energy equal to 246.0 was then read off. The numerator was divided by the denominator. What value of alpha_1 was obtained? 0.56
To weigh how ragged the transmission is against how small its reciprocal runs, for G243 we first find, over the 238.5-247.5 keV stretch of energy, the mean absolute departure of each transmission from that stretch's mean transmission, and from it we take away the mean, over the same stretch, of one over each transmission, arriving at 1.31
